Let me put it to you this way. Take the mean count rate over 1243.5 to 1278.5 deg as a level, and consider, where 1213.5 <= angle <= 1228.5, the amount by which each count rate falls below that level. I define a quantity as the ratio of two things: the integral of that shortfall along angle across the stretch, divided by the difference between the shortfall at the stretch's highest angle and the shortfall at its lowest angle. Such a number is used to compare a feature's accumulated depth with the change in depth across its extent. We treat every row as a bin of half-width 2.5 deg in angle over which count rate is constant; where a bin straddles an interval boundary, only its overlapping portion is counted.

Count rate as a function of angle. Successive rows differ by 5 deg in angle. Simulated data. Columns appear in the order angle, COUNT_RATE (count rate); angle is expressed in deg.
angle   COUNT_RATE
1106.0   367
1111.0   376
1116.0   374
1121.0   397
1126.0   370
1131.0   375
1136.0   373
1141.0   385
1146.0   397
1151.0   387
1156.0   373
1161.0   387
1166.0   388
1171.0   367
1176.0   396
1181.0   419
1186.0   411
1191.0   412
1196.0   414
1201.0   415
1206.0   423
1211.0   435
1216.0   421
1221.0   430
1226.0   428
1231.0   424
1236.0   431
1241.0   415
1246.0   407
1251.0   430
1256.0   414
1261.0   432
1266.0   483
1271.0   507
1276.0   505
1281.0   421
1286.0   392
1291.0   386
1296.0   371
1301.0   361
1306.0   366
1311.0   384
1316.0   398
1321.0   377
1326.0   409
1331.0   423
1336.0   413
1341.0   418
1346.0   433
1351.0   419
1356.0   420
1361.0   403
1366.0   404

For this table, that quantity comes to -59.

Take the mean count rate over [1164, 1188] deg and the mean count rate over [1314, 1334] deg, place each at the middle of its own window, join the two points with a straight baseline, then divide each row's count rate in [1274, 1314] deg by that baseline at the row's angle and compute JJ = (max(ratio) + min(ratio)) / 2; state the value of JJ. 1.08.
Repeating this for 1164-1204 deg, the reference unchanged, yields 0.99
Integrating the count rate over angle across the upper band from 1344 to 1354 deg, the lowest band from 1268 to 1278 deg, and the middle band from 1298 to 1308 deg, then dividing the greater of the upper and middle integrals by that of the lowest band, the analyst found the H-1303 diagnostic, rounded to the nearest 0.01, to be 0.84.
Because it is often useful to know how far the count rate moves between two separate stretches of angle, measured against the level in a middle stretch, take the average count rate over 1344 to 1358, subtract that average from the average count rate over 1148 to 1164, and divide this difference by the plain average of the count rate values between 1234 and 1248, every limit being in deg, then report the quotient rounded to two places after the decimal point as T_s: -0.10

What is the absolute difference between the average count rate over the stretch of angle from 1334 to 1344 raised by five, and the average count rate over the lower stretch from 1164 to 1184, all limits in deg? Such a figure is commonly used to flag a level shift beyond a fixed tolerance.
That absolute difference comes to 28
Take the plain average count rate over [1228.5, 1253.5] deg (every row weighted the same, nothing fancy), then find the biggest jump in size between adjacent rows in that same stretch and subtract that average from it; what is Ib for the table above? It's -398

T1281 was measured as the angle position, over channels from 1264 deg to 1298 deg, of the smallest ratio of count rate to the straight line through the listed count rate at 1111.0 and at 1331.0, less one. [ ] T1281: 1296.0 deg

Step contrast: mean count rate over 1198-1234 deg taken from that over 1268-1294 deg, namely 17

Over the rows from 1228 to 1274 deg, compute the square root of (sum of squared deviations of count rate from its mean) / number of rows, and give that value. 32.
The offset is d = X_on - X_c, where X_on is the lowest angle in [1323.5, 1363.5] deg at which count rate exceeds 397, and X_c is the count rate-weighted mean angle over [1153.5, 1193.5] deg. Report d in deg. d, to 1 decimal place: 152.1 deg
